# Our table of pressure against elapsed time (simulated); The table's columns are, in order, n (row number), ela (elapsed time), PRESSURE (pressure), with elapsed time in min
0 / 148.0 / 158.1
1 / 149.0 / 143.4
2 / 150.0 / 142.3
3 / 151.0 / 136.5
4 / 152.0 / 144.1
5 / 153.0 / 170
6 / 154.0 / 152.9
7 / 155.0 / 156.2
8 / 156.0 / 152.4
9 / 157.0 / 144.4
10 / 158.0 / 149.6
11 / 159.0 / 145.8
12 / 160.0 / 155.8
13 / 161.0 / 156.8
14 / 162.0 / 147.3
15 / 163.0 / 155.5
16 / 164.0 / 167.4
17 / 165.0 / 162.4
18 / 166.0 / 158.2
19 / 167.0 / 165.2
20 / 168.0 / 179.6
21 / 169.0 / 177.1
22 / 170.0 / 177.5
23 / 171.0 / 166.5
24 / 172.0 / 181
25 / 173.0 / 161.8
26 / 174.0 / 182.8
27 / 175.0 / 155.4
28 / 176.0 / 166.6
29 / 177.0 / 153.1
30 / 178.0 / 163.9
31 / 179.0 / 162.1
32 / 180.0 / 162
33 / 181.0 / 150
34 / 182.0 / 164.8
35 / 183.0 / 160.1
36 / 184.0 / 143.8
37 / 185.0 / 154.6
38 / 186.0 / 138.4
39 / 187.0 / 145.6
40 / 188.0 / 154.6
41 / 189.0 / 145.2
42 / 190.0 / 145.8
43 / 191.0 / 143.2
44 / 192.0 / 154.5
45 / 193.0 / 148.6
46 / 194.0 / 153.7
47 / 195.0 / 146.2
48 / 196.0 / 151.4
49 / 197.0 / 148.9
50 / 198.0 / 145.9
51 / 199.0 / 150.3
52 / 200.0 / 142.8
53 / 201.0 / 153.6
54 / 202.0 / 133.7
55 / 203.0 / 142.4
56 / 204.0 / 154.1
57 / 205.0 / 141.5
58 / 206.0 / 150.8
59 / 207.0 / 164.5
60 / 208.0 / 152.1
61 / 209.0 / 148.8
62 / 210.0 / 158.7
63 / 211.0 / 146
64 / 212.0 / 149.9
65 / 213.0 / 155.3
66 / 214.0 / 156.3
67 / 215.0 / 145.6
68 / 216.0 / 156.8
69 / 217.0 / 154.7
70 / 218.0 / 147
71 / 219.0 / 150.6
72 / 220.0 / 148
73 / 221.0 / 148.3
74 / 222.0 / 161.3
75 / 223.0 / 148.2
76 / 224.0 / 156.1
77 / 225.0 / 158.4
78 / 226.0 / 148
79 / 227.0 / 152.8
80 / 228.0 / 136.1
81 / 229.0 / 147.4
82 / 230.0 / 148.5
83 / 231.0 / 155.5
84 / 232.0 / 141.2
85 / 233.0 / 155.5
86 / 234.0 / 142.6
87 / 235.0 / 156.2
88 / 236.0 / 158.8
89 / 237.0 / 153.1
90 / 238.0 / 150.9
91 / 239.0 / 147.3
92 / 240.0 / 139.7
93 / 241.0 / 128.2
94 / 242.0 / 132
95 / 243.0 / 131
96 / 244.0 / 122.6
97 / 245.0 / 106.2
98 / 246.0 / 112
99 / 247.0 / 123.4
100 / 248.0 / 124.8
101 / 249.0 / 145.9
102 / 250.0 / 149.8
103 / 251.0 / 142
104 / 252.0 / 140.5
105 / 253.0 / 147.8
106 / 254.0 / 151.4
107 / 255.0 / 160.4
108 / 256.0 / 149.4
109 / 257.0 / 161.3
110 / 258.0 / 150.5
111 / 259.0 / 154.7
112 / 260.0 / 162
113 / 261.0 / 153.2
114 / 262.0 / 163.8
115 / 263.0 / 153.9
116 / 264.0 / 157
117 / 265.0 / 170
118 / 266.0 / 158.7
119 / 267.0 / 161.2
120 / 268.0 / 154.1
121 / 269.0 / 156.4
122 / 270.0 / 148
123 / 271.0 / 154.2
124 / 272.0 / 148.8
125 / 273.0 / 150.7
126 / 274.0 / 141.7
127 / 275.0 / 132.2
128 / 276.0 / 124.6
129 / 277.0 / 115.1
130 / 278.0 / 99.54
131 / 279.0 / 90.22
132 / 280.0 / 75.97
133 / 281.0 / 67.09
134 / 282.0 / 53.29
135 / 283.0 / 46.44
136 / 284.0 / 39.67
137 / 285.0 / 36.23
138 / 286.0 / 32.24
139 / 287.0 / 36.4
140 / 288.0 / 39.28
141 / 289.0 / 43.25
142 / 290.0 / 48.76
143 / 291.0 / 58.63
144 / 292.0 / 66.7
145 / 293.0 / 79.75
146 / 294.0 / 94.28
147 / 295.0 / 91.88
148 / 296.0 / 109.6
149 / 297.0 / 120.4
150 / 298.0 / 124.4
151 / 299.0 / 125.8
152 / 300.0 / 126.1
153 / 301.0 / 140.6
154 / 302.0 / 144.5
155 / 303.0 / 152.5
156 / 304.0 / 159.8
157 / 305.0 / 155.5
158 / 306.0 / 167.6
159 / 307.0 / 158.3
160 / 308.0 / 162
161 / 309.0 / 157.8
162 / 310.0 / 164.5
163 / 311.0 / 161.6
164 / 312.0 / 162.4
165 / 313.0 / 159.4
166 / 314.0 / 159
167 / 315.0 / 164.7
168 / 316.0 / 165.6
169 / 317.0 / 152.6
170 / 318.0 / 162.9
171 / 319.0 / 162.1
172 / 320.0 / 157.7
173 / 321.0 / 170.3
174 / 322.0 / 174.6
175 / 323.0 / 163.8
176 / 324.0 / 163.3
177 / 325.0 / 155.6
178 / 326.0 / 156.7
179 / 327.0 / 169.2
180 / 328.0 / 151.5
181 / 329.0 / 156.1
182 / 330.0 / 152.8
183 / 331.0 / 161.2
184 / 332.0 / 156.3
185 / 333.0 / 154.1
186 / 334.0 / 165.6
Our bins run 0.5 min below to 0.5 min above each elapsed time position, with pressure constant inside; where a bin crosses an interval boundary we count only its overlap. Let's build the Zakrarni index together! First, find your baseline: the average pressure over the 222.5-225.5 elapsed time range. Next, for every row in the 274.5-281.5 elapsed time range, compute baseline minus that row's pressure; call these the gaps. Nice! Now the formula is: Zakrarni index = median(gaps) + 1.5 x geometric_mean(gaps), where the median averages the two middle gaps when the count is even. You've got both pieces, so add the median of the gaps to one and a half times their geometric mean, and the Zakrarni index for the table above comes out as 127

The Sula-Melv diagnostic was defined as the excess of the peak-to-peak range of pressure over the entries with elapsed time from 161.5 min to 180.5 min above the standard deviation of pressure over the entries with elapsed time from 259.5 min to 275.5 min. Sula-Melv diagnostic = 27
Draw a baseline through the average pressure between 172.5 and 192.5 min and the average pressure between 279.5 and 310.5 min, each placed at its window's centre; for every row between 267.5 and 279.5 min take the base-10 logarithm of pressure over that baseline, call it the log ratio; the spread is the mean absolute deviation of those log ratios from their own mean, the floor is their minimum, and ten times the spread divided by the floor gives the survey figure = -7.7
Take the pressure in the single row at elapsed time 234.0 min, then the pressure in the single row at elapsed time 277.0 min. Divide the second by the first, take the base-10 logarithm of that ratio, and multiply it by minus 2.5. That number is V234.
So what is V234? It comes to 0.23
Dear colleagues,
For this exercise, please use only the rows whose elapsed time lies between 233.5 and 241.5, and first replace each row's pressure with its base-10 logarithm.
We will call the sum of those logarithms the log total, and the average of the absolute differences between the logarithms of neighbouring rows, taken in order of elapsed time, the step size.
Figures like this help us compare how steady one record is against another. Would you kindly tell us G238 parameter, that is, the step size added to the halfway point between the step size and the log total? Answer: 8.70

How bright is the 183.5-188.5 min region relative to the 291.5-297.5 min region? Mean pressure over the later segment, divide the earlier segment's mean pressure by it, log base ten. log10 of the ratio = 0.20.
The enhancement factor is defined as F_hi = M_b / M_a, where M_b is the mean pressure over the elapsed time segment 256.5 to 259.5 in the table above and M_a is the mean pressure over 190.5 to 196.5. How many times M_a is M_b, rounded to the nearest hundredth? 1.04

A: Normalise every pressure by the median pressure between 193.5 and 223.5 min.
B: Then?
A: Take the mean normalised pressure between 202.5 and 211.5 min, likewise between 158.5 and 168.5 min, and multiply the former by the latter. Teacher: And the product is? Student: 1.07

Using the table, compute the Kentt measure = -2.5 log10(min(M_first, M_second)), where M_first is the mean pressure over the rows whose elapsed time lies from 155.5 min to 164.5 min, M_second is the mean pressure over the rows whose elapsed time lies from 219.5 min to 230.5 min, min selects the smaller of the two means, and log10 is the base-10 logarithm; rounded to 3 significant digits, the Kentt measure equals -5.44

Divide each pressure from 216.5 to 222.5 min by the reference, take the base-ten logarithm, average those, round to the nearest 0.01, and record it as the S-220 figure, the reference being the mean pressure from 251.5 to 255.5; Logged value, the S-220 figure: 0.00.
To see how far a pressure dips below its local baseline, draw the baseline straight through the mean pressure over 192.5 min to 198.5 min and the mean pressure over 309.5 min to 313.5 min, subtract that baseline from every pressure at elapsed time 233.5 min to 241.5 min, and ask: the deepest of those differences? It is -26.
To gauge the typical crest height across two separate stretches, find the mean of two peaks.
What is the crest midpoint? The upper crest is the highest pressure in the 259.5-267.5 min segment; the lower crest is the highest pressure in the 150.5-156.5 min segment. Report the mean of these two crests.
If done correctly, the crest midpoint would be 170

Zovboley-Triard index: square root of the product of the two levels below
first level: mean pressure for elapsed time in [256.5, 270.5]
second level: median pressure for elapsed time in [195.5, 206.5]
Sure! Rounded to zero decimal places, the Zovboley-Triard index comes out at 153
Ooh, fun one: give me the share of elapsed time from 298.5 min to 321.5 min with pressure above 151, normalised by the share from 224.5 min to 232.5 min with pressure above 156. 6.6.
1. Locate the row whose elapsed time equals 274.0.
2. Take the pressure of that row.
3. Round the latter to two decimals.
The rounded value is 141.70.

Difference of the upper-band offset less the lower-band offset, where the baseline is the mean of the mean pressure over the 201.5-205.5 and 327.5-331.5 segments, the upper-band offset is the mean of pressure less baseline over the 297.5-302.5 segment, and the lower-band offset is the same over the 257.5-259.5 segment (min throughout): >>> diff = -20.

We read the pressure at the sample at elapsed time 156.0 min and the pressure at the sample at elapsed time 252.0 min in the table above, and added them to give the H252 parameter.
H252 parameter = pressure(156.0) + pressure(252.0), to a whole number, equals 293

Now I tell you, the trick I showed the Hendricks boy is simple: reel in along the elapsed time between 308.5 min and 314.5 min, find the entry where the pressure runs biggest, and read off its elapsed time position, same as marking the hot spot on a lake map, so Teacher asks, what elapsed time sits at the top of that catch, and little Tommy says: 310.0 min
